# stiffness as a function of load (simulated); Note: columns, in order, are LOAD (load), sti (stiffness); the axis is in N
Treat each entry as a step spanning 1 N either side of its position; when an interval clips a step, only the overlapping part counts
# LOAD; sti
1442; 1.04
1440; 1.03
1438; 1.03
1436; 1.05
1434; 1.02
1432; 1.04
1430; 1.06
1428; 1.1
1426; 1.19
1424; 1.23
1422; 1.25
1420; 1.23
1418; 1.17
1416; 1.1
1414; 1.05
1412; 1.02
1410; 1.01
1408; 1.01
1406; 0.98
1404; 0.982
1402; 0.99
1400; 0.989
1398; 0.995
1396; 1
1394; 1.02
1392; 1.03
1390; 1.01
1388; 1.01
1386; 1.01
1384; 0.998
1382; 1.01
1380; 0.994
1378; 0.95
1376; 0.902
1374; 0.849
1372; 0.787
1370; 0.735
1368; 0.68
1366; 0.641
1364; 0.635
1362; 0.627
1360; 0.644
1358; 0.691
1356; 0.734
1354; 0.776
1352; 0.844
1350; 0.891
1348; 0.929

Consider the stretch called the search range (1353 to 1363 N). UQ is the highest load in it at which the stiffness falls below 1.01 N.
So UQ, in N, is 1362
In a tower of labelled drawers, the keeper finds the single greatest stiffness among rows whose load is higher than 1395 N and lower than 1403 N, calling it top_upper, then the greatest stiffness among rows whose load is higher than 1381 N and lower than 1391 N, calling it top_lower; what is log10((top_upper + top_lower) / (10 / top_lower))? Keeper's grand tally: -0.69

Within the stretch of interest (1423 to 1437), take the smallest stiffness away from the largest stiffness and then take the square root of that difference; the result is 0.46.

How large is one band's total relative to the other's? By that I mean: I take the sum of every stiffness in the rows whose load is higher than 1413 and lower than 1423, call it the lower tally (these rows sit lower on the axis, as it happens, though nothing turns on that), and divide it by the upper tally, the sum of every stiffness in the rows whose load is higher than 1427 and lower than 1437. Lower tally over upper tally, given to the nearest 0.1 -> 1.1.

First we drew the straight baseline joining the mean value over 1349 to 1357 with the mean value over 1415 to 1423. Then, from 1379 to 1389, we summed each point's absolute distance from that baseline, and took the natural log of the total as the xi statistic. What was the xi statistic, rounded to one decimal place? -2.5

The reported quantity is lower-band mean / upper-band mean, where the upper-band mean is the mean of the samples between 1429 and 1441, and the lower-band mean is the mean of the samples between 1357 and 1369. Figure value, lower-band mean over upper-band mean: 0.63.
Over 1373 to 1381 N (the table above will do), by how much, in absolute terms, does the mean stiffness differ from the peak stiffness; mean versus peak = 0.070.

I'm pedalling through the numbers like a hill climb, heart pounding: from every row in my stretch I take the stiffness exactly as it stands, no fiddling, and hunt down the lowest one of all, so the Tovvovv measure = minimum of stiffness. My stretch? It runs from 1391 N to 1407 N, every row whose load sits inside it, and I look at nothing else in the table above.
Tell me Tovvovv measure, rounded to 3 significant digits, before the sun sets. 0.980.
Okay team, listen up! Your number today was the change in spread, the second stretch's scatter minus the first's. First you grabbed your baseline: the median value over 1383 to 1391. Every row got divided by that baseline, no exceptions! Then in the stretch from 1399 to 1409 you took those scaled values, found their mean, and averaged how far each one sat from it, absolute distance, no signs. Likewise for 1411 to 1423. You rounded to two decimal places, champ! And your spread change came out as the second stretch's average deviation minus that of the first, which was 0.07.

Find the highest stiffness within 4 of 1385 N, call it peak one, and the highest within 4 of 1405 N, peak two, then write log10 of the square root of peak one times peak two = 0.004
